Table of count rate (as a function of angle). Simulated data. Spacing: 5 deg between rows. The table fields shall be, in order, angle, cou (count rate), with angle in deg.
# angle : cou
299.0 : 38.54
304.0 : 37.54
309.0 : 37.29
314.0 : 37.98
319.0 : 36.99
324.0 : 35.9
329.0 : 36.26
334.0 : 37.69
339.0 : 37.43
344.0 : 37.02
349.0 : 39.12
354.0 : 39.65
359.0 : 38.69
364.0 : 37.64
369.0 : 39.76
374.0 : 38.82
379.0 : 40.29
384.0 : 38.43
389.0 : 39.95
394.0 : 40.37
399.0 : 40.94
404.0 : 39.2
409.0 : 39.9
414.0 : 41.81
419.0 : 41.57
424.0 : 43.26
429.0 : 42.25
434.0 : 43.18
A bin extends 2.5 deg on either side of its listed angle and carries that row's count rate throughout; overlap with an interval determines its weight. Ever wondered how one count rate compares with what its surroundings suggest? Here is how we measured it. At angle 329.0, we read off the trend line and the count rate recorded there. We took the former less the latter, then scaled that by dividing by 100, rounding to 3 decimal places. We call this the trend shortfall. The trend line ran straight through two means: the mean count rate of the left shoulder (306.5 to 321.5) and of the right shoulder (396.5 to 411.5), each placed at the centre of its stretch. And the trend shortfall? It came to 0.016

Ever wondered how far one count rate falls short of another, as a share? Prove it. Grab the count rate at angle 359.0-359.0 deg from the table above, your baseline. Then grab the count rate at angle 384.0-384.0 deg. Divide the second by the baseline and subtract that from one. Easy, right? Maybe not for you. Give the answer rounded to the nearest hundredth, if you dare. 0.01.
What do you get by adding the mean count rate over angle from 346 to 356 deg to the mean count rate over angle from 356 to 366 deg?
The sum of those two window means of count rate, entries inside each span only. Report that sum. 77.5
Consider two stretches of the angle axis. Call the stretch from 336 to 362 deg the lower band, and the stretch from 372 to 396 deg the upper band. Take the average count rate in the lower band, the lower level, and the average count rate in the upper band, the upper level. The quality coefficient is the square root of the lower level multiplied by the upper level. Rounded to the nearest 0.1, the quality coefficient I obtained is 39.0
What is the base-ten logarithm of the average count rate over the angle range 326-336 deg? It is 1.57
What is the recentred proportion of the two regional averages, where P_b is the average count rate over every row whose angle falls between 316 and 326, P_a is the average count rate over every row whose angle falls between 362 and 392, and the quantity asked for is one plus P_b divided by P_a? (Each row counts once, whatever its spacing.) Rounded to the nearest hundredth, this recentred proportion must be 1.93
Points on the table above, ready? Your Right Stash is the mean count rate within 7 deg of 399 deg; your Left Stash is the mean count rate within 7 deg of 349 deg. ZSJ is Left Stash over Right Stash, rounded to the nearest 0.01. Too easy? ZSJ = 0.96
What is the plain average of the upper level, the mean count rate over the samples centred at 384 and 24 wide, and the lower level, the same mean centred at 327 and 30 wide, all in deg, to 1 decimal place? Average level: 38.3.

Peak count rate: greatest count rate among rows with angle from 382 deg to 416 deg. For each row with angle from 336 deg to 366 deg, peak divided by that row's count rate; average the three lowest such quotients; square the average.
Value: 1.14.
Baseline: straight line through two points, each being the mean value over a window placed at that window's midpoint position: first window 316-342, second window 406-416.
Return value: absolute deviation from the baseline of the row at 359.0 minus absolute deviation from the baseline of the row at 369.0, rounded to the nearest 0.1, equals -0.6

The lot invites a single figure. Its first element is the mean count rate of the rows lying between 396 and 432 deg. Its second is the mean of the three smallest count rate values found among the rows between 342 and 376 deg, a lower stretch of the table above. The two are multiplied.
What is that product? 1560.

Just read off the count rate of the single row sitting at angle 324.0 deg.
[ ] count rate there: 35.9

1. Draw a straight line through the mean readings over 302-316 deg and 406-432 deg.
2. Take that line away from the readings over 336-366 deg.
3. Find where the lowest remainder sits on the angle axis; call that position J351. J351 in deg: 364.0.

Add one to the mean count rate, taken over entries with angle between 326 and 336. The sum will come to 38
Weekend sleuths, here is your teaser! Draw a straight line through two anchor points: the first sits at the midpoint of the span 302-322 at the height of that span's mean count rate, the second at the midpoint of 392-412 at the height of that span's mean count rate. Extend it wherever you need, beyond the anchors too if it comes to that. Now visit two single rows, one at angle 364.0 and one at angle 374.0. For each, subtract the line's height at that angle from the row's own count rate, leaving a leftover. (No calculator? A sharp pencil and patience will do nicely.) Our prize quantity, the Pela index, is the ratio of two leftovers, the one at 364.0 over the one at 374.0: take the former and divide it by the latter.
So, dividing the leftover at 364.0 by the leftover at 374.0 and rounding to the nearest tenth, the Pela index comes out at 2.9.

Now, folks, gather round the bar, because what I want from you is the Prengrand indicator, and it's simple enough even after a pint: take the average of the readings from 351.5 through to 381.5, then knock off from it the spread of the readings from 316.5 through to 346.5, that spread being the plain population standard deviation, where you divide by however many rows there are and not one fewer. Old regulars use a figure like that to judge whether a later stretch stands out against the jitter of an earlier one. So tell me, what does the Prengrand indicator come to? 38.5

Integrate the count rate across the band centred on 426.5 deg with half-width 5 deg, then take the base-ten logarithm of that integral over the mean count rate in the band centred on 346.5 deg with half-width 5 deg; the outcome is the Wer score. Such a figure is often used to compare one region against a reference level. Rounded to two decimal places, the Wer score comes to 1.05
